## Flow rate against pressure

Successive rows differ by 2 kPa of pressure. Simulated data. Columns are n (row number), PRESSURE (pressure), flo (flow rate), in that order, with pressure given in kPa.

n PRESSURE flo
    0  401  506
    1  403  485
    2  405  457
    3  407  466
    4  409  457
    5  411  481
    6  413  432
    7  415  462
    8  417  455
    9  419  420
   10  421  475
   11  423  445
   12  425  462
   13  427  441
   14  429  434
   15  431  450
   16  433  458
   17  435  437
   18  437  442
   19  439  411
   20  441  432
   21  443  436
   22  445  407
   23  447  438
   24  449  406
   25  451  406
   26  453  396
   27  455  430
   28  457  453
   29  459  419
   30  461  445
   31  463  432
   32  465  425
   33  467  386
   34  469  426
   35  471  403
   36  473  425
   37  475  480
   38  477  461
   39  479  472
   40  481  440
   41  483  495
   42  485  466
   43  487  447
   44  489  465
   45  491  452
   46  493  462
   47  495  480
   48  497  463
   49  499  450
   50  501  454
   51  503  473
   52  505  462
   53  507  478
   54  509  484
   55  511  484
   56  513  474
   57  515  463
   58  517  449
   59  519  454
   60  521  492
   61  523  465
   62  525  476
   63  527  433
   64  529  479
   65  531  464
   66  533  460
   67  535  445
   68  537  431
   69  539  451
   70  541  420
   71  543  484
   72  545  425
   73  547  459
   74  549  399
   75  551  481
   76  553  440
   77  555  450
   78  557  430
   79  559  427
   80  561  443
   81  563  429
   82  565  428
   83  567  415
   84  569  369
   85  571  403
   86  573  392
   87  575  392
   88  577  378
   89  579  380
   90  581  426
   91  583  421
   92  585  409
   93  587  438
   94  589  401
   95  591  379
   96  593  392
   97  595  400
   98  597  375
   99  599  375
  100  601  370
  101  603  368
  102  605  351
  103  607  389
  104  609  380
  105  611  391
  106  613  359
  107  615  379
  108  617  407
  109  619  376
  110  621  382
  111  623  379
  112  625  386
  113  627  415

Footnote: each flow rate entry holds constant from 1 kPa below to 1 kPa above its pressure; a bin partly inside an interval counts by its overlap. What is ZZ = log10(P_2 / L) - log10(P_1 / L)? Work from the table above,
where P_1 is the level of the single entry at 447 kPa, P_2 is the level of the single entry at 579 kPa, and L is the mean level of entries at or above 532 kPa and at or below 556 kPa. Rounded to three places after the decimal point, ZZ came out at -0.062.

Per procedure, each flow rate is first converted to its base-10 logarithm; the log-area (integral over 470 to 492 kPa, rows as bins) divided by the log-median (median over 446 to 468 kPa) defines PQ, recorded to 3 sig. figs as 22.2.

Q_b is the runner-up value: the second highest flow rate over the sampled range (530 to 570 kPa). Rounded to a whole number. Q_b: 481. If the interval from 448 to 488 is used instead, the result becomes 480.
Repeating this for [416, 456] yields 462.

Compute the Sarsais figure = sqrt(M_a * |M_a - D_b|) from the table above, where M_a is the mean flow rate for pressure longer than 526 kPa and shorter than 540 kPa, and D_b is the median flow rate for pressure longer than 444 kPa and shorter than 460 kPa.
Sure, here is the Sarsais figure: 133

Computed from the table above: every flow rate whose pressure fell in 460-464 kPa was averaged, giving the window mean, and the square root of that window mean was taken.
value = 20.9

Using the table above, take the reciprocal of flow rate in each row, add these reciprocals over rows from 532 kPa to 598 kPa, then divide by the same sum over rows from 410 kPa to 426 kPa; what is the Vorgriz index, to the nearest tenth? 4.5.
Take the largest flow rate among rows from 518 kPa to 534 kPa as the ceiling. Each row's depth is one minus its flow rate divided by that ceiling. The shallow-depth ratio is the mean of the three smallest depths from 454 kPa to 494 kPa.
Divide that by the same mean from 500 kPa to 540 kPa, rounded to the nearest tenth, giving 1.8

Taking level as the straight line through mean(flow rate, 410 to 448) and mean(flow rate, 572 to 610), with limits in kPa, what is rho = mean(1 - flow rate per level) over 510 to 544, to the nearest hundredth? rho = -0.12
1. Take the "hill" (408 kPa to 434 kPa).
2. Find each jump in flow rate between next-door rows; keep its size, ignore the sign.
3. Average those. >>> 25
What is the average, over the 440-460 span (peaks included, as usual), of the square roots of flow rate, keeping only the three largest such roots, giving 21.0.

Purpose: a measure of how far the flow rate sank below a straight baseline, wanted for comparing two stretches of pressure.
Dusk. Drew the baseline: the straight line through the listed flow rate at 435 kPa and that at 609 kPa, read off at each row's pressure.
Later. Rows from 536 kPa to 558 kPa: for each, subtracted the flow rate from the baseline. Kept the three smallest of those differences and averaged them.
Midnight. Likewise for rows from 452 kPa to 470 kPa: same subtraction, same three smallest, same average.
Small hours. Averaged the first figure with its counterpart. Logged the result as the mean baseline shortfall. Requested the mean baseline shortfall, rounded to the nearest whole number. -44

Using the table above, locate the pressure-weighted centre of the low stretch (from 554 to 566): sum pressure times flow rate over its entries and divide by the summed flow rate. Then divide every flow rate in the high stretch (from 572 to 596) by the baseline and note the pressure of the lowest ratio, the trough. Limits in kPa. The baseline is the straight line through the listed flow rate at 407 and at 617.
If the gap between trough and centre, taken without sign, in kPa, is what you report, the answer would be 17.0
